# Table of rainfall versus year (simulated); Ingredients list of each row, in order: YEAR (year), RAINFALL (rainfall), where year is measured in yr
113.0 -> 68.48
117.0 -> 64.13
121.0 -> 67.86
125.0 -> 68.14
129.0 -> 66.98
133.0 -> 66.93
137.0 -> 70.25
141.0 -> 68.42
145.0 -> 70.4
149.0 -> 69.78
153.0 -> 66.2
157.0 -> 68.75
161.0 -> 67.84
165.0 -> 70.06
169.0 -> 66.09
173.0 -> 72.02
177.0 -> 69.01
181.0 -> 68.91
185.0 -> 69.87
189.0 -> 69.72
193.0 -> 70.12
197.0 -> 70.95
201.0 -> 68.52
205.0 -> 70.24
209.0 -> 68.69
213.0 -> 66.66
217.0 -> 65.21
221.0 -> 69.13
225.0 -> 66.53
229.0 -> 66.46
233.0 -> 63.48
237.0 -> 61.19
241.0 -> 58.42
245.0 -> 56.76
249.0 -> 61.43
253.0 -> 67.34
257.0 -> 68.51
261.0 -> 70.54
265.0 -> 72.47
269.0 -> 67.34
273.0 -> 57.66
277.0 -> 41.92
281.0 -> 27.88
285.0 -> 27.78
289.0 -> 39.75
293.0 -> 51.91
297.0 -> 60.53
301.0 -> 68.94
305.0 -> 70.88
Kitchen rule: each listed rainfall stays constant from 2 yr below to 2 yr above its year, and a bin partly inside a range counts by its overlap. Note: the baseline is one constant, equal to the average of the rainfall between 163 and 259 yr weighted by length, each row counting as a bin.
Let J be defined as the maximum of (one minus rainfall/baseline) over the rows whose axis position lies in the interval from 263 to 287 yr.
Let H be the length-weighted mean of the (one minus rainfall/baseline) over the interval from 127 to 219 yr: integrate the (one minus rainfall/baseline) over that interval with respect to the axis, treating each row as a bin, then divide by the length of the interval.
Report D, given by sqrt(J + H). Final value 0.75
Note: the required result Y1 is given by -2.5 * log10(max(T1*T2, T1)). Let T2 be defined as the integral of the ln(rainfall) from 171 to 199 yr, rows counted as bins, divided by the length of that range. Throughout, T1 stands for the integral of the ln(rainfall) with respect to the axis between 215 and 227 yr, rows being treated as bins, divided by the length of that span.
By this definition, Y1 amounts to -3.13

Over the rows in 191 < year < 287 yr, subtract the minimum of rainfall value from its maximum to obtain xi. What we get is 44.7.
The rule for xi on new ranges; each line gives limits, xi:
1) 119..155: 4.2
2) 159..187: 5.9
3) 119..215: 5.9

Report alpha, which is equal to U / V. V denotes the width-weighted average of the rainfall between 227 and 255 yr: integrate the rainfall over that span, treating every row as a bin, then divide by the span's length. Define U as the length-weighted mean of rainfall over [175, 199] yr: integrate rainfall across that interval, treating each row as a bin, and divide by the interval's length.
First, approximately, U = 69.8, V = 62.2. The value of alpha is 1.12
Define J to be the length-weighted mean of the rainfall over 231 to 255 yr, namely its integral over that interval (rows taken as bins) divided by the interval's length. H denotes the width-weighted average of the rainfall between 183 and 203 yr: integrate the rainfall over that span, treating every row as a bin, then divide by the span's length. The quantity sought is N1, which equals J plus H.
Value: 131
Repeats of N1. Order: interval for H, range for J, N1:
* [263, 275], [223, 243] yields 129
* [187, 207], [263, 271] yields 140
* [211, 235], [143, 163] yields 135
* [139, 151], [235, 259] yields 132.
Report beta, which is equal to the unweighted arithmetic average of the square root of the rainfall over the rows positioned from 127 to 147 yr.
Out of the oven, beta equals 8.3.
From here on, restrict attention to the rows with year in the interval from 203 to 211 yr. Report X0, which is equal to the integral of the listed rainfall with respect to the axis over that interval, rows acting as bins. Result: 556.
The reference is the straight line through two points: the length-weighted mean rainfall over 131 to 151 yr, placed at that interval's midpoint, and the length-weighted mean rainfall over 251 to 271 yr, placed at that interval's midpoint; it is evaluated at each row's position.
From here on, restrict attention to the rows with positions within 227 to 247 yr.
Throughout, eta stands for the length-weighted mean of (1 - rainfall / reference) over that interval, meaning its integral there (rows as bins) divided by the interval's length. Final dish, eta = 0.12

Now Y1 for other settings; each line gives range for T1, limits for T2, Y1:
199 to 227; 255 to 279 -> -3.10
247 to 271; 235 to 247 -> -3.09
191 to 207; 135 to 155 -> -3.14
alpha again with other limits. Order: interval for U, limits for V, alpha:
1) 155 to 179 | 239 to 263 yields 1.08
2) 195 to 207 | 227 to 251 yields 1.14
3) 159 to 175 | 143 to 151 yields 0.98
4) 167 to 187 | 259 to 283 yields 1.23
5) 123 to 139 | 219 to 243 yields 1.06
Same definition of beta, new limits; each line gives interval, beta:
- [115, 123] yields 8.1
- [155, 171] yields 8.3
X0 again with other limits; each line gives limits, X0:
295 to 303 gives 518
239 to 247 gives 461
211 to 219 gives 527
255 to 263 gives 556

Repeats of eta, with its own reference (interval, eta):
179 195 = -0.01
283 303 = 0.28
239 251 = 0.15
